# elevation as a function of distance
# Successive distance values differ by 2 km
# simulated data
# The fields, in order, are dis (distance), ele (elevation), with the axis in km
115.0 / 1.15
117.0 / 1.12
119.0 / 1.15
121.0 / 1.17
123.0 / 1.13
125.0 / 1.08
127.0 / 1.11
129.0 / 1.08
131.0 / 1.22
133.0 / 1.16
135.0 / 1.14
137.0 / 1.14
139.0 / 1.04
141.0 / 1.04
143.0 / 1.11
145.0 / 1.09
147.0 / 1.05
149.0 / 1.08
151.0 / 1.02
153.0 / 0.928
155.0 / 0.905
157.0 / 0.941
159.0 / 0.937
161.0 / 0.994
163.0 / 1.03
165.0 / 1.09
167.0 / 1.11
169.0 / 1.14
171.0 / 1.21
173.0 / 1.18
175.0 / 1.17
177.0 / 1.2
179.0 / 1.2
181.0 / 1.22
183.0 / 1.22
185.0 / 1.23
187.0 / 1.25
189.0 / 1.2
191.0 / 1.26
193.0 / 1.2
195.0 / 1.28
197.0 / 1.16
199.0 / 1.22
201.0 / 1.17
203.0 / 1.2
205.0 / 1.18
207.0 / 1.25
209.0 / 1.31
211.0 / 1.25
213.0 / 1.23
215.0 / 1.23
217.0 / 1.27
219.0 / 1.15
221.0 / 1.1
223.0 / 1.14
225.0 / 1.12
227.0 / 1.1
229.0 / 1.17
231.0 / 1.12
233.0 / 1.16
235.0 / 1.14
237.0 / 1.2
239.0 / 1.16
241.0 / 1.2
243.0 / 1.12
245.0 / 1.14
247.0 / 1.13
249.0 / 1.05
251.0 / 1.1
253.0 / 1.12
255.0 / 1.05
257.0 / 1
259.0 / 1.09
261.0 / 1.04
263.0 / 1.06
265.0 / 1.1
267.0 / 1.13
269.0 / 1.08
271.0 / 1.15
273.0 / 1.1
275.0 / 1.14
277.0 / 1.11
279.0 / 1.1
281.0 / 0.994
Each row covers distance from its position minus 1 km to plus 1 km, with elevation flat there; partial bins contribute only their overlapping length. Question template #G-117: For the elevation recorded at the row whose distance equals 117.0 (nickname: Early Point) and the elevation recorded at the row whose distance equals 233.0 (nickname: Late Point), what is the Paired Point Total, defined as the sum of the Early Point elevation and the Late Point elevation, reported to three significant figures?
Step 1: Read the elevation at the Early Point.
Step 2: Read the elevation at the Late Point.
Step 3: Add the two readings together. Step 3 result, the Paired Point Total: 2.28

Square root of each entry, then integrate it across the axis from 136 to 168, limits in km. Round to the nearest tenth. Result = 32.5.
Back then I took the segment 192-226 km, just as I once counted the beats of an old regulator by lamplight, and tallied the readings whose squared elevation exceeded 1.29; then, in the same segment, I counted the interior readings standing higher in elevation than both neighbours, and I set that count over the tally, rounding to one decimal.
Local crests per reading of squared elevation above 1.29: 0.4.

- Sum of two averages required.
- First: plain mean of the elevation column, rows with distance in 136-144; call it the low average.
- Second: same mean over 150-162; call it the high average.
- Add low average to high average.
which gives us 2.04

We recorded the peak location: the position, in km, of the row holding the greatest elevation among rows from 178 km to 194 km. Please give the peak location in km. 191.0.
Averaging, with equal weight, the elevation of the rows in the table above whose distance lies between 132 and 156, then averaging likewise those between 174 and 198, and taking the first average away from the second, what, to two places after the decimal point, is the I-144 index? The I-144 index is 0.16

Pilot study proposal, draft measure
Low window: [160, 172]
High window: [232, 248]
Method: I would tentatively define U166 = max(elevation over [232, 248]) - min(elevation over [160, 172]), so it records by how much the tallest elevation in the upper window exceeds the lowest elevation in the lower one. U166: 0.21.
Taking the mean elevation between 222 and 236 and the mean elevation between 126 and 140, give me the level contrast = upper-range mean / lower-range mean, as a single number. 1.01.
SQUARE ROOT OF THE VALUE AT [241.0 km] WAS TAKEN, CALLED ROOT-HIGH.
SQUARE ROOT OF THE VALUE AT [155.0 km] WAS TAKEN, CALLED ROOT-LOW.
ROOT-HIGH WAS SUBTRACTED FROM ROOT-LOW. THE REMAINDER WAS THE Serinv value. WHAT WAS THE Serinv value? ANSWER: -0.14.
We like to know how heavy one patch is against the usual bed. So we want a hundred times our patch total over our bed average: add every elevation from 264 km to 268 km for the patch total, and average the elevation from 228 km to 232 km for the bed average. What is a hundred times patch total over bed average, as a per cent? 195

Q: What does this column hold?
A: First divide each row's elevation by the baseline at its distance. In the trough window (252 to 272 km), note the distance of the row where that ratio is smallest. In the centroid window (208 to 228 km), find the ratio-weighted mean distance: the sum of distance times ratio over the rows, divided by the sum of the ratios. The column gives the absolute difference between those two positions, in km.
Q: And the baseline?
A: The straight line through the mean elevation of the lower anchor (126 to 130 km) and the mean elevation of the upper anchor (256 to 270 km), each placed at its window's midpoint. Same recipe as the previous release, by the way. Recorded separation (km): 39.3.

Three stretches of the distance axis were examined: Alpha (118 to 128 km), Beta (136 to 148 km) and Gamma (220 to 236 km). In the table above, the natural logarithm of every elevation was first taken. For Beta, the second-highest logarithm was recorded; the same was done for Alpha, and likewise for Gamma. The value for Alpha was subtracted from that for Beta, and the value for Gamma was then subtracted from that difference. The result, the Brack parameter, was -0.18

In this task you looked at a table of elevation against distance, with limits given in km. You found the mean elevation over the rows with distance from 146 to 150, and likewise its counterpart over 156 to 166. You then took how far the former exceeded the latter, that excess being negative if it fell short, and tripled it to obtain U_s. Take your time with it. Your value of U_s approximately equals 0.2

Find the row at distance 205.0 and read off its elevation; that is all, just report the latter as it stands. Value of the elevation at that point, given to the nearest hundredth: 1.18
